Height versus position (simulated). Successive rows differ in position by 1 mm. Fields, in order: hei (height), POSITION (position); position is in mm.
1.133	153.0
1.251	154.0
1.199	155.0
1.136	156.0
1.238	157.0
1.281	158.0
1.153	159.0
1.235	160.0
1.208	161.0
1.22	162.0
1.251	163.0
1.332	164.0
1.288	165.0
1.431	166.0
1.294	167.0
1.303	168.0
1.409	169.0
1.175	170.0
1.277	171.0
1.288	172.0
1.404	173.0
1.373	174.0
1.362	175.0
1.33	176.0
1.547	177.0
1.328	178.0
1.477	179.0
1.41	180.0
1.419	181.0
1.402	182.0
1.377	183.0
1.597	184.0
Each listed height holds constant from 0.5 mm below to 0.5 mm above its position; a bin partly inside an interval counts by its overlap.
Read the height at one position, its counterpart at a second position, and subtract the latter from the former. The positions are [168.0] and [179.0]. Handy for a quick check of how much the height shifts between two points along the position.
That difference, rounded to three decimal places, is -0.174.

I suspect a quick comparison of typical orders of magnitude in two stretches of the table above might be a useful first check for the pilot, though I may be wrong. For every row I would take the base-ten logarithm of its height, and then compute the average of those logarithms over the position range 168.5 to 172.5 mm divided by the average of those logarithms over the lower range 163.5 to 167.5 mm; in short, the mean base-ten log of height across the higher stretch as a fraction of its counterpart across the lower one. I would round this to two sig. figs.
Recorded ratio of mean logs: 0.87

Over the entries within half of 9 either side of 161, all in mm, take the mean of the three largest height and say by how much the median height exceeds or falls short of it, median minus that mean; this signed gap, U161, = -0.062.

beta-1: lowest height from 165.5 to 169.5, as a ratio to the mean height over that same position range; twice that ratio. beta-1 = 1.90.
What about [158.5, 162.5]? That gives 1.92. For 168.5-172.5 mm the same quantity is 1.83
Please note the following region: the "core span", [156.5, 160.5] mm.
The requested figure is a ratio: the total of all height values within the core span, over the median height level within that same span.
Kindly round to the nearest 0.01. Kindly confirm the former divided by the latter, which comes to 3.97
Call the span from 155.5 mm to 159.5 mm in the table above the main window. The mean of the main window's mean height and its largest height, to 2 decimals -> 1.24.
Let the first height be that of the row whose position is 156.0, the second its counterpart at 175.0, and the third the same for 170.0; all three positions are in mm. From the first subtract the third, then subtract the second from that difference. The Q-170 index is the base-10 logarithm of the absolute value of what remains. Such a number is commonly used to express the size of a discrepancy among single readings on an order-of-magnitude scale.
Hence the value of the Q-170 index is 0.146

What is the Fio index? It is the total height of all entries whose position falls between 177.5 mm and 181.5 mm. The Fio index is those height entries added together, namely 5.6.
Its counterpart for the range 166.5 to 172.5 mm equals 7.7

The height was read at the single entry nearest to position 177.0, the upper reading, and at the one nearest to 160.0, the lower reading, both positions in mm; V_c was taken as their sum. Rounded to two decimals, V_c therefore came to 2.78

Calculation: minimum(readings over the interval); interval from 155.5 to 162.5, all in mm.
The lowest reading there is 1.136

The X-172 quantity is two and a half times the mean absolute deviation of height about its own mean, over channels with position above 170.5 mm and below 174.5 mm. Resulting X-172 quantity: 0.13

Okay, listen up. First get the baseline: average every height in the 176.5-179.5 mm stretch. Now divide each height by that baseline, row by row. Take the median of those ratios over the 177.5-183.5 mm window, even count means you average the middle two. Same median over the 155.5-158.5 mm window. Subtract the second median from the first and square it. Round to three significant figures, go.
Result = 0.0134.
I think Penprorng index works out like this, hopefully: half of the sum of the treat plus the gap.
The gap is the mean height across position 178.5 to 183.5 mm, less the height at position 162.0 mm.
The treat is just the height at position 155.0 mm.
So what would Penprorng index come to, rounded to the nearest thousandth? 0.698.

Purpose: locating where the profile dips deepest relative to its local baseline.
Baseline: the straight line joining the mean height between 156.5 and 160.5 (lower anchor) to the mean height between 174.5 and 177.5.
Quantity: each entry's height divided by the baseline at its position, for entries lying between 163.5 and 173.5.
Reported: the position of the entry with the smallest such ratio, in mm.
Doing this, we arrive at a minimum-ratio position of 170.0 mm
